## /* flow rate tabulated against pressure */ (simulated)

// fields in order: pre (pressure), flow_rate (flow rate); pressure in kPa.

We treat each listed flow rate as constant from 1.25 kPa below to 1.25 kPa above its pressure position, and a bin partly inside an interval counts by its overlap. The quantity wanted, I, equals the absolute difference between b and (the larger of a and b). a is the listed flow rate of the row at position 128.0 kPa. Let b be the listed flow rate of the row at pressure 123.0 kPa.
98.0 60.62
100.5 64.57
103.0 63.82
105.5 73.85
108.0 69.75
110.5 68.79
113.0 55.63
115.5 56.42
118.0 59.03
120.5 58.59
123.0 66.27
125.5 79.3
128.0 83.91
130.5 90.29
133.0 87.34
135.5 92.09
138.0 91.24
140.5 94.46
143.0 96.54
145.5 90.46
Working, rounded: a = 83.91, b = 66.27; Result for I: 18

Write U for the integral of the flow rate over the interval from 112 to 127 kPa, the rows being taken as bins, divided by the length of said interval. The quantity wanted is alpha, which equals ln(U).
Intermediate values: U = 63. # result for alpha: 4.14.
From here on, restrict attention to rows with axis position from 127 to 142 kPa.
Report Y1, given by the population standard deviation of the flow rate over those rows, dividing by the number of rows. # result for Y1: 3.4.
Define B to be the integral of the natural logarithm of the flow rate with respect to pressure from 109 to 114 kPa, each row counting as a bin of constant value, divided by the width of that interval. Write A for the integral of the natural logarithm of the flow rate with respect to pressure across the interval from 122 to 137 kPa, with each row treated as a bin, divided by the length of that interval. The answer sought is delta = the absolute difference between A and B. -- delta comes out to 0.285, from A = 4.42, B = 4.14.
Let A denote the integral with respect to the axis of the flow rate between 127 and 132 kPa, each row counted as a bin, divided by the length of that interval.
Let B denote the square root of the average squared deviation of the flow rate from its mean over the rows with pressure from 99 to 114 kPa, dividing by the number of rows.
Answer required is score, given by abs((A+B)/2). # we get 47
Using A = 87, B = 5.7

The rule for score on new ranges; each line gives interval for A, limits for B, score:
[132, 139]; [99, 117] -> 48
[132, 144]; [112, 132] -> 53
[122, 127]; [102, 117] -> 40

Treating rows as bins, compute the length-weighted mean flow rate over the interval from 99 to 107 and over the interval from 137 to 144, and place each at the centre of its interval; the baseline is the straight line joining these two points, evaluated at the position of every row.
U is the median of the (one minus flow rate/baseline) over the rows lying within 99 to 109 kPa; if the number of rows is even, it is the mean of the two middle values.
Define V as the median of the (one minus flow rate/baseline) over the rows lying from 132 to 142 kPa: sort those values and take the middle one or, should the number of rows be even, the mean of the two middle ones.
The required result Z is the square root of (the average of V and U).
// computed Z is 0.10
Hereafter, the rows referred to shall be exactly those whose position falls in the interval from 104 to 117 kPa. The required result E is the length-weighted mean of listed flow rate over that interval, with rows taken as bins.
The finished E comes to 65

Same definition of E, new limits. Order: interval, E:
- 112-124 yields 59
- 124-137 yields 86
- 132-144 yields 92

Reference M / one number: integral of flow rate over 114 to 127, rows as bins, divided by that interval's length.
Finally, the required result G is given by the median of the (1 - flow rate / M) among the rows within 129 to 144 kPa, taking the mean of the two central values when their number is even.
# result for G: -0.43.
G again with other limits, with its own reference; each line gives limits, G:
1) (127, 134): -0.36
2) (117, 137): -0.27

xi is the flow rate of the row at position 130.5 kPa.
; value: 90.29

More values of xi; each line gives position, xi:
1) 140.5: 94.46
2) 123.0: 66.27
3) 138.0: 91.24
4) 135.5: 92.09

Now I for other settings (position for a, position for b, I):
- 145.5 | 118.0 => 31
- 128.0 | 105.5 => 10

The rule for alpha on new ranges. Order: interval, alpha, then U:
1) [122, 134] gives 4.40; 82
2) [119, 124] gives 4.13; 62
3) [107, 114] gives 4.17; 65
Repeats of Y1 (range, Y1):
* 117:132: 12.3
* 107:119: 6.1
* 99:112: 3.7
